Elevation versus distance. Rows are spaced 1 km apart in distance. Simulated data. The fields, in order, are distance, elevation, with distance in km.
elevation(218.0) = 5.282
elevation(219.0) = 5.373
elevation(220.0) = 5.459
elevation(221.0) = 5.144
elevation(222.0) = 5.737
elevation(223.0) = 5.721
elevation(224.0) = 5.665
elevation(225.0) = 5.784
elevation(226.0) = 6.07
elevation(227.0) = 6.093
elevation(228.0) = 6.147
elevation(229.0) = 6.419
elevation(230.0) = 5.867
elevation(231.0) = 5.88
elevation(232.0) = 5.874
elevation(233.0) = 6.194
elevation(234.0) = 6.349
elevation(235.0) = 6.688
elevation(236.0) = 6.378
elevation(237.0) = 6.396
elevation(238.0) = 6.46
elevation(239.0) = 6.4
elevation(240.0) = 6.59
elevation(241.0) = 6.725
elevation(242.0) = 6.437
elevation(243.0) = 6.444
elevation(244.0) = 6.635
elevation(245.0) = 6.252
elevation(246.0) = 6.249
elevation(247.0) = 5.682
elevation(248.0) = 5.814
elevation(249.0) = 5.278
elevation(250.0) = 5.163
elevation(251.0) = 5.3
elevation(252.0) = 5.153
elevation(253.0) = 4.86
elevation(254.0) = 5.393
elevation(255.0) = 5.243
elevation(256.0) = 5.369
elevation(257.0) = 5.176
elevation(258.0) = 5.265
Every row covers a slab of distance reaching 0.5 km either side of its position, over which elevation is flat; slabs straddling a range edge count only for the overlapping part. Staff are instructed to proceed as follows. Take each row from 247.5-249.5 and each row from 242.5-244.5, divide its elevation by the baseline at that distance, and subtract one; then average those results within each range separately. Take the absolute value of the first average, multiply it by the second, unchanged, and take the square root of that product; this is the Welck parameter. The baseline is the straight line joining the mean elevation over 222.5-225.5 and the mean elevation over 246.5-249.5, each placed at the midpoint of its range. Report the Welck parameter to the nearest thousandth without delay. 0.035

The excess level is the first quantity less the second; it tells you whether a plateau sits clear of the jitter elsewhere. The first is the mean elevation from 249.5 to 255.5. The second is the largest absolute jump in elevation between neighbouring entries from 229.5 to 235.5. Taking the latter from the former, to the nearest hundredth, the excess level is 4.85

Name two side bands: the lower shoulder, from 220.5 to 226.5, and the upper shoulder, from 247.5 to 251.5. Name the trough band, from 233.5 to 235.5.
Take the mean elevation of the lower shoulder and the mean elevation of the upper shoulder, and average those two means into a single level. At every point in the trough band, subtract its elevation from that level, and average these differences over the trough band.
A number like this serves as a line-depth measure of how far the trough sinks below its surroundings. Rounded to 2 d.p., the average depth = -0.98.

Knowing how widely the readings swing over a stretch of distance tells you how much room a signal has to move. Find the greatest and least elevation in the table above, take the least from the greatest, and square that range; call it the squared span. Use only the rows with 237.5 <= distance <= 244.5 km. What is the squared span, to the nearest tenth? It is 0.1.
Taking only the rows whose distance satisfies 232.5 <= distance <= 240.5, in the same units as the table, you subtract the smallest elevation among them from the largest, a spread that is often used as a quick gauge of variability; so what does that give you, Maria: 0.49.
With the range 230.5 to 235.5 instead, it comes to 0.81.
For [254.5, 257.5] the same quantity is 0.19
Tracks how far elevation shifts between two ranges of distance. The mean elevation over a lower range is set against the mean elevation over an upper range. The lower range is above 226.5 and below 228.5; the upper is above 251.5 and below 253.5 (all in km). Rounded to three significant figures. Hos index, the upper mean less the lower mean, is -1.11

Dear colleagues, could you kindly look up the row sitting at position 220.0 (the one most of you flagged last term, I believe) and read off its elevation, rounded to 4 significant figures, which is 5.459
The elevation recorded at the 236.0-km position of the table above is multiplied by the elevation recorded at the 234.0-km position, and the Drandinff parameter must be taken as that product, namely 40.5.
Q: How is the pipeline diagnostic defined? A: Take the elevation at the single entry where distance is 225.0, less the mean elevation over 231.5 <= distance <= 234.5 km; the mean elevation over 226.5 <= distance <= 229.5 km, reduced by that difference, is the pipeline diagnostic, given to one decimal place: 6.6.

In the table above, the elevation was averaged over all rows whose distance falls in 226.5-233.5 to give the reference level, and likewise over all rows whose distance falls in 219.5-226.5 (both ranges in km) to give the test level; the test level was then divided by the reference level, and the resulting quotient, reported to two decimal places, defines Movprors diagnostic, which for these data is 0.93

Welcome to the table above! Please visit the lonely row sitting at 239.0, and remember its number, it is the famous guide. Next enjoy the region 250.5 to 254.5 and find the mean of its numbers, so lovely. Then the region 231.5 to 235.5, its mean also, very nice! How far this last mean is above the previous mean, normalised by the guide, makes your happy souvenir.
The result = 0.17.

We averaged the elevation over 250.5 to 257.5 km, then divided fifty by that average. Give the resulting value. 9.6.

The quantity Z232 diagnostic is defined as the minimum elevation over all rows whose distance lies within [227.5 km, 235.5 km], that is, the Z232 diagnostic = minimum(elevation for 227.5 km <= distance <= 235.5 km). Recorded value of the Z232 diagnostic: 5.867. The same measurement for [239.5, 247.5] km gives 5.682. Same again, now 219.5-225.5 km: 5.144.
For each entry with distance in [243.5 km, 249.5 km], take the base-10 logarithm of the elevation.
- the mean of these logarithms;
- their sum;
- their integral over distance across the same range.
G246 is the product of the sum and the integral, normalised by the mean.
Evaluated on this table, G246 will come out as 28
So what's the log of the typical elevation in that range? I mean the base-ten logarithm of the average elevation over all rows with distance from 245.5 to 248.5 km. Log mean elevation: 0.772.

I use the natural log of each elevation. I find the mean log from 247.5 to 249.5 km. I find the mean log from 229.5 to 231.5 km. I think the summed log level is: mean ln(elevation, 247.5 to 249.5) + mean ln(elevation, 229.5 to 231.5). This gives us 3.48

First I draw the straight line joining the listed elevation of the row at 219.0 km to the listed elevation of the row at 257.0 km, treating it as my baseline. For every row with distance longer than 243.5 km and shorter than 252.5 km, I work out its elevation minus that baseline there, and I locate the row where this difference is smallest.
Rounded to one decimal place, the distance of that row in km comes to 250.0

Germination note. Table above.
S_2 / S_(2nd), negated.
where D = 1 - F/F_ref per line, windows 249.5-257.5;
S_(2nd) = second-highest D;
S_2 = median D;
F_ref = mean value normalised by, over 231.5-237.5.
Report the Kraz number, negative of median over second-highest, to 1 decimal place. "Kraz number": -1.0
